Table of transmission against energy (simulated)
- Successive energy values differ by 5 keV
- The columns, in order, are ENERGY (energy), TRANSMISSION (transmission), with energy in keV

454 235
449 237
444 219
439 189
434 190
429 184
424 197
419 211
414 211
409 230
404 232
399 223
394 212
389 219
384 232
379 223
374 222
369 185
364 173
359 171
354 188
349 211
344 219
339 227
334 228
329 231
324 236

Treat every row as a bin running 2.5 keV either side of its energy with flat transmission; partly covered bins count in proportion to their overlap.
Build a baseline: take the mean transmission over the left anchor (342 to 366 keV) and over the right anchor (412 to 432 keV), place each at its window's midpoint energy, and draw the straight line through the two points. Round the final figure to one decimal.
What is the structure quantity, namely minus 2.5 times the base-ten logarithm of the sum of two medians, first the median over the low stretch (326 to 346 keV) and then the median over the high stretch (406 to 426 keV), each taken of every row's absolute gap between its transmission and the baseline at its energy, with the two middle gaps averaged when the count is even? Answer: -4.2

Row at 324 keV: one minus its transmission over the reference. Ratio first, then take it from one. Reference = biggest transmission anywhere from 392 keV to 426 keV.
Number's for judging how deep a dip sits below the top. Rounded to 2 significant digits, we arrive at -0.017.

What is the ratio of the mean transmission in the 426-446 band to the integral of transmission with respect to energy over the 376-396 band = 0.044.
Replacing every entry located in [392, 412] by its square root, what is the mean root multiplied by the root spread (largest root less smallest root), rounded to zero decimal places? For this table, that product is 10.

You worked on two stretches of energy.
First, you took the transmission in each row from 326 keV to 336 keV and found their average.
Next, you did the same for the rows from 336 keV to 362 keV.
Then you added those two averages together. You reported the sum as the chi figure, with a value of 433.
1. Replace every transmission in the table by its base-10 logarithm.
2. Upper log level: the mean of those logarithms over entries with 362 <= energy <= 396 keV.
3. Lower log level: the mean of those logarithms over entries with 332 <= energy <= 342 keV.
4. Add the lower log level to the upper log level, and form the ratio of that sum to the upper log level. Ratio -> 2.02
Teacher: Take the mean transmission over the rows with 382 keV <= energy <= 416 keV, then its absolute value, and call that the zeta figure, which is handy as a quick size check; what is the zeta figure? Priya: 223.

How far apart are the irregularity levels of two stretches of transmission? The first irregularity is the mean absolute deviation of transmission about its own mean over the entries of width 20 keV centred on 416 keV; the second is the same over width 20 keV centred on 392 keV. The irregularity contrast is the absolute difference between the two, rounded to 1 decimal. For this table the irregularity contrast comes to 2.9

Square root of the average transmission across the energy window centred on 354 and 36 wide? 14.0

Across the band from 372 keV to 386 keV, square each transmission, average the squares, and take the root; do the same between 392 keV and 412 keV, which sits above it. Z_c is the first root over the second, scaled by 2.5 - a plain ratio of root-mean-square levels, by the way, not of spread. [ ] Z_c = 2.51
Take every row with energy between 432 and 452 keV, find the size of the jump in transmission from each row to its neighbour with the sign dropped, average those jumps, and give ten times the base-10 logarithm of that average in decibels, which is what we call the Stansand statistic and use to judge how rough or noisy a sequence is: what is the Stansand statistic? 12.1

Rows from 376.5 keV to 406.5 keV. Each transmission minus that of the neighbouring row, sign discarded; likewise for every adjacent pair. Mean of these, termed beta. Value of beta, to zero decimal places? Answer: 10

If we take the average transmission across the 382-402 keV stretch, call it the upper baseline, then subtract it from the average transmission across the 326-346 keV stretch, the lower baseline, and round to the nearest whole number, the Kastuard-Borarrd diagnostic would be 5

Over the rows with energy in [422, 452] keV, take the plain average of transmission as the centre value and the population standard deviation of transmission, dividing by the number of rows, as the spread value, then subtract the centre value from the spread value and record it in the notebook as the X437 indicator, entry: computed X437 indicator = -184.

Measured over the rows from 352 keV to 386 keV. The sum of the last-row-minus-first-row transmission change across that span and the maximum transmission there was 276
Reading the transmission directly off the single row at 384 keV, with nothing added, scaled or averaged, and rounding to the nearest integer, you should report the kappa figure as 232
